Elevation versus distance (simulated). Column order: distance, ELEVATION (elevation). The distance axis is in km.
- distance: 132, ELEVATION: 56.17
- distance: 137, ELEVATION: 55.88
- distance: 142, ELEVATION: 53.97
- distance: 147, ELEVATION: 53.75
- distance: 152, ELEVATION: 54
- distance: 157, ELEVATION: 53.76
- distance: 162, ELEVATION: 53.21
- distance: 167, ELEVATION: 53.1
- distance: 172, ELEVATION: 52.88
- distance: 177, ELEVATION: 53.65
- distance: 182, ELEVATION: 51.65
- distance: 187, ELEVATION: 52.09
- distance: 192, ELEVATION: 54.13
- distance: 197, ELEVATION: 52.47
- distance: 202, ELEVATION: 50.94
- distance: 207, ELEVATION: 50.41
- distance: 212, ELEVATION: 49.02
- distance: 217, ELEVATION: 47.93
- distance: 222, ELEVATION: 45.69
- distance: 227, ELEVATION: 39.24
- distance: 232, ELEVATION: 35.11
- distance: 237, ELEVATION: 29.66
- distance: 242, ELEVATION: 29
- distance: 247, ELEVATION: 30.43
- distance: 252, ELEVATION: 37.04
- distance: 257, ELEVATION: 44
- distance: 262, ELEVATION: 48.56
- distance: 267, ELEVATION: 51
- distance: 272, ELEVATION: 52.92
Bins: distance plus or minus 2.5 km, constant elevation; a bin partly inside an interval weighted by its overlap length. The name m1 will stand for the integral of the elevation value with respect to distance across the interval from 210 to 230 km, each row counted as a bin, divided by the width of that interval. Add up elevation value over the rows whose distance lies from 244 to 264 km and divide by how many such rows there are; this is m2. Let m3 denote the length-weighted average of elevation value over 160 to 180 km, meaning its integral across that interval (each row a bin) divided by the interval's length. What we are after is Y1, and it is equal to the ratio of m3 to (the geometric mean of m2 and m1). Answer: 1.3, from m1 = 45.1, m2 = 40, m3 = 53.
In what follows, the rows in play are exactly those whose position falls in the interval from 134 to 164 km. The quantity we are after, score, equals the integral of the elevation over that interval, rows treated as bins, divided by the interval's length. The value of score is 54.1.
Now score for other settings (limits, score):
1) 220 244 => 35.7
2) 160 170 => 53.1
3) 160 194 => 52.9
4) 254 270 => 47.7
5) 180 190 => 52.0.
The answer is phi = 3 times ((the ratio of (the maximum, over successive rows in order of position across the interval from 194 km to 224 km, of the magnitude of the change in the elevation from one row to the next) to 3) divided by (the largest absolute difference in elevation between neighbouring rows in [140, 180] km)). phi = 2.9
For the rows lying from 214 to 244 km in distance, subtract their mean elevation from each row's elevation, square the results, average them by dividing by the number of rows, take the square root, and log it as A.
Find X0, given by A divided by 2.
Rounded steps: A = 7.3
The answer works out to 3.6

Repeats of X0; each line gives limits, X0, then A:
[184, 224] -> 1.3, 2.5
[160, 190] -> 0.3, 0.7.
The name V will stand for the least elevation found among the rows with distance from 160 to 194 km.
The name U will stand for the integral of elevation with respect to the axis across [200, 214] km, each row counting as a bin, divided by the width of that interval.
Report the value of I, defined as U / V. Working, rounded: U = 50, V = 51.65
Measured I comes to 1.0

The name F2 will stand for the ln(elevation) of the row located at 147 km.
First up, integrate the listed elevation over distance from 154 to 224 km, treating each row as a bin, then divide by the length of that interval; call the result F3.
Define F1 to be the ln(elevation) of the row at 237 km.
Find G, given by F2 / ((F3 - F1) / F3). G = 4.26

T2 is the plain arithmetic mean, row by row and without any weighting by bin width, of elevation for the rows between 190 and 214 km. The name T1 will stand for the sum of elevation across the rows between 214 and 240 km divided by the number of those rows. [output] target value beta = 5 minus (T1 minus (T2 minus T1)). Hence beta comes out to -23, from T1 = 40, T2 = 51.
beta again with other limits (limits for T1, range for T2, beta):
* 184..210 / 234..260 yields -65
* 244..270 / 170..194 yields -27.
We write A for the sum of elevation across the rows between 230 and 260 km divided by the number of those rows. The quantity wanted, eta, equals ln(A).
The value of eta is 3.53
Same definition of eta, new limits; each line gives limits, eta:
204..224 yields 3.88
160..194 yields 3.97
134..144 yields 4.01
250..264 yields 3.77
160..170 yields 3.97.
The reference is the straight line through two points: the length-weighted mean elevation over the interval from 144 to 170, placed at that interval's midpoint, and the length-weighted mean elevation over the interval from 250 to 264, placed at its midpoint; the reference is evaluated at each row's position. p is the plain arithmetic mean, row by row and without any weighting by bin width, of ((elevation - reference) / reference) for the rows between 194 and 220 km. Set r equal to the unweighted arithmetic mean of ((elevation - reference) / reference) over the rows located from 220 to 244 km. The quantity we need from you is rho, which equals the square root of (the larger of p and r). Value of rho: 0.19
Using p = 0.04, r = -0.22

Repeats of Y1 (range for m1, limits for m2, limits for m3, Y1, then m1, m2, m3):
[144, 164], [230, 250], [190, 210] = 1.3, 53.7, 31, 52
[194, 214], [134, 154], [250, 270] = 0.9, 50.8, 54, 46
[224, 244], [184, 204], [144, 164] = 1.3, 33.7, 52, 54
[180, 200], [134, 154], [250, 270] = 0.9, 52.6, 54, 46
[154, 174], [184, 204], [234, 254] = 0.6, 53.3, 52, 31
